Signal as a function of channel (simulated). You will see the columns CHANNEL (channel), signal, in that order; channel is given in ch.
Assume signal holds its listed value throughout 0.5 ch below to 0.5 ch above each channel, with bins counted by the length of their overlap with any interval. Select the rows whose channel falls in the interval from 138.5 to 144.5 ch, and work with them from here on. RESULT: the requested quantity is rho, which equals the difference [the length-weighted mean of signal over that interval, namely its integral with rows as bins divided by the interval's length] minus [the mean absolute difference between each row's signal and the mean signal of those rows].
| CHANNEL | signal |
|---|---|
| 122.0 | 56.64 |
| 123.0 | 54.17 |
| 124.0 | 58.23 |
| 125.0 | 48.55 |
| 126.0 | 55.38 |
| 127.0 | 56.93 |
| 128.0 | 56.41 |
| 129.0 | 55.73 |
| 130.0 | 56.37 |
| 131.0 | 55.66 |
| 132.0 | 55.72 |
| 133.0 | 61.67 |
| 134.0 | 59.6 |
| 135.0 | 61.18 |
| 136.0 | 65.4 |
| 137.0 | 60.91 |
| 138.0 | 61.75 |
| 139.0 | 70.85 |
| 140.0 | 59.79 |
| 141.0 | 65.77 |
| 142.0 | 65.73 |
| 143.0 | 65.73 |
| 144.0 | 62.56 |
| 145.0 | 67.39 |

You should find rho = 62.5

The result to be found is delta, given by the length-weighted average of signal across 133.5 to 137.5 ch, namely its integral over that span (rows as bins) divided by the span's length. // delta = 62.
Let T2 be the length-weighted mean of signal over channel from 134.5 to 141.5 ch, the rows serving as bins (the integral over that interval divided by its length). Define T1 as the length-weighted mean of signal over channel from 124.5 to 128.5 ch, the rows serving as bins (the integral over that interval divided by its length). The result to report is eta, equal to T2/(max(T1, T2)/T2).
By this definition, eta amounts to 63.7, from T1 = 54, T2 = 63.7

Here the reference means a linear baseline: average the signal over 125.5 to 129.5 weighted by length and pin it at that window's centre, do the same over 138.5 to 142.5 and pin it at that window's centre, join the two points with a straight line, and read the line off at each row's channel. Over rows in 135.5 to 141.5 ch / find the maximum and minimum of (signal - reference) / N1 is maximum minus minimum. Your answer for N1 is 12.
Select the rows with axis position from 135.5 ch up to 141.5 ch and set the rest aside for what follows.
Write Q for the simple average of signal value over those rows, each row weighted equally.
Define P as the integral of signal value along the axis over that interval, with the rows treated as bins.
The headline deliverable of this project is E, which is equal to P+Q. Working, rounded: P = 384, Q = 64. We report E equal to 449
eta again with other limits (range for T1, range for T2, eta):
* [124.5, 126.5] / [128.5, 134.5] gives 57.5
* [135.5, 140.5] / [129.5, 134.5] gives 52.4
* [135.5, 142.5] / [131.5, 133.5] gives 53.6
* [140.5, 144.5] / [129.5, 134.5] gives 51.4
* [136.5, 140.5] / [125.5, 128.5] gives 49.9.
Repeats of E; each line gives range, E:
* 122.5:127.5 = 328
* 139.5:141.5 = 188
